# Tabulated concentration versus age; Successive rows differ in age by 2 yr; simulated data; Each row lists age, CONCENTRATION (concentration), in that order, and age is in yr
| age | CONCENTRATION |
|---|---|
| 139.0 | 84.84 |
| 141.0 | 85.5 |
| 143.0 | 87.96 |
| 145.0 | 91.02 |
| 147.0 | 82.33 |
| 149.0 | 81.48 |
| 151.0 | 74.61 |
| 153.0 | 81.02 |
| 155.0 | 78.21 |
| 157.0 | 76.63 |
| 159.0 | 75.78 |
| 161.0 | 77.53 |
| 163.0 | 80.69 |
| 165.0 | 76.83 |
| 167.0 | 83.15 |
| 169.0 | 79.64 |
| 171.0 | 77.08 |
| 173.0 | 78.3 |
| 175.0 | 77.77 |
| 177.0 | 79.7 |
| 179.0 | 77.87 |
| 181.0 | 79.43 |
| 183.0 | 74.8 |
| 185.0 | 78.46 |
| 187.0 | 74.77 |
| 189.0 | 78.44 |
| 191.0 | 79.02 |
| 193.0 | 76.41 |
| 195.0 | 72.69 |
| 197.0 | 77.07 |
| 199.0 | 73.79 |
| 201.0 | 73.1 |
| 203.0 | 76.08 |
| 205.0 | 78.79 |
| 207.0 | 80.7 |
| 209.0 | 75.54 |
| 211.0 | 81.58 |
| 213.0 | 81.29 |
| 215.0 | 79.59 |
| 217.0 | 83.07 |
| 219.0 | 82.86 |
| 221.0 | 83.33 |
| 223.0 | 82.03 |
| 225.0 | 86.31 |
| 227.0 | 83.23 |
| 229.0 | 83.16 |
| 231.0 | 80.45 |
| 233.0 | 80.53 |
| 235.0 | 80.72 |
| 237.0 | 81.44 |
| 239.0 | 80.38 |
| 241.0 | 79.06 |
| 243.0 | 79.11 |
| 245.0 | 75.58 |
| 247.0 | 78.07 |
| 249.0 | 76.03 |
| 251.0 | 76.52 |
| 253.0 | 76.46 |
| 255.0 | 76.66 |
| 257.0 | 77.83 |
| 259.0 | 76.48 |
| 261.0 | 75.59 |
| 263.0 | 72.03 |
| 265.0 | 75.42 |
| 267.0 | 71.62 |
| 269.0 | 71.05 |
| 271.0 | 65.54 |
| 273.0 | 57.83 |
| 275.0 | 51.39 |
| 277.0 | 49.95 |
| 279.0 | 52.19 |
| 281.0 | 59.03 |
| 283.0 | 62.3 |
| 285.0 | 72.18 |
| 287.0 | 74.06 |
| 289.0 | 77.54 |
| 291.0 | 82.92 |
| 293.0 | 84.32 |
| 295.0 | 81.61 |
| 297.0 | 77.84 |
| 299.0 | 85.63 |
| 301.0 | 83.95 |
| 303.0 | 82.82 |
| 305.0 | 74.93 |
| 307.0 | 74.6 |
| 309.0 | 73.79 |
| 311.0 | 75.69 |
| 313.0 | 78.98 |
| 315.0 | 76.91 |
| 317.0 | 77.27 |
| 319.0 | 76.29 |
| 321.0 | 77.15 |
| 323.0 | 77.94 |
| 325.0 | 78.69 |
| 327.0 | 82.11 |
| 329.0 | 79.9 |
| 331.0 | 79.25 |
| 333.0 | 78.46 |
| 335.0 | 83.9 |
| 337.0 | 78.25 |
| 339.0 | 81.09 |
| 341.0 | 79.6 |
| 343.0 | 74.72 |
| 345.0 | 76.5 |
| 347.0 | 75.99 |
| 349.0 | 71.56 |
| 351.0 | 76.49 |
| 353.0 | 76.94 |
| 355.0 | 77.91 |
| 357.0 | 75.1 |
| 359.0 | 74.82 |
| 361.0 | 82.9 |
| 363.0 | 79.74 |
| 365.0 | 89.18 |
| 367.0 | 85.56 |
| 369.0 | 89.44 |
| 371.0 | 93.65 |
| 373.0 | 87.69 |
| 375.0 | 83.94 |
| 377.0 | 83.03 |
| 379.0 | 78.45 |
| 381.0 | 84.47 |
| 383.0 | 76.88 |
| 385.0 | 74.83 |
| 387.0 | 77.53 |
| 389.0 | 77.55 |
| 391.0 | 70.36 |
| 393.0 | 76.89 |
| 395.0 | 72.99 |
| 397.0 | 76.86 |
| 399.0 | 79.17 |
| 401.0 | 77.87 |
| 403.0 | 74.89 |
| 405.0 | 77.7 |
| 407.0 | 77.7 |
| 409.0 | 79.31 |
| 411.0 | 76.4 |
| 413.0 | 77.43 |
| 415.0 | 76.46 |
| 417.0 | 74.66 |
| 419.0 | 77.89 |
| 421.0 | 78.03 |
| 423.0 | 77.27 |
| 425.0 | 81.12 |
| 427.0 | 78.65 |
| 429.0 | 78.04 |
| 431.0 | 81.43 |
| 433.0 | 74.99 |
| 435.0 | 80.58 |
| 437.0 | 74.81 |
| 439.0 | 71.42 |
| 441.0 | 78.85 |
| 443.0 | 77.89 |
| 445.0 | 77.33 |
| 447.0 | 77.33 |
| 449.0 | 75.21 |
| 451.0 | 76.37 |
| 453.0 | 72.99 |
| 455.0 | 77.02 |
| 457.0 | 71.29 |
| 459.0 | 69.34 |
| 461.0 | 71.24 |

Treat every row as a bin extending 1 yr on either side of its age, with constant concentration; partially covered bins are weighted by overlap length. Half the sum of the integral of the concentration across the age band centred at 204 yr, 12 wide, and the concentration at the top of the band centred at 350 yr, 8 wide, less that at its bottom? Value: 458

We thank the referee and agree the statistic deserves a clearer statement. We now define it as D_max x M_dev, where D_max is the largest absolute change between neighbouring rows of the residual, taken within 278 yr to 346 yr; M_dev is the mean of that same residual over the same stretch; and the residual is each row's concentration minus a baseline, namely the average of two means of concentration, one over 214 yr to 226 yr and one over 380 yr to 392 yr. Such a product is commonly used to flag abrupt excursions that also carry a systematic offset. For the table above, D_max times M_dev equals -30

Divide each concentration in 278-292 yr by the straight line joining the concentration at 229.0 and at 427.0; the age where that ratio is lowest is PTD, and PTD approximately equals 279.0 yr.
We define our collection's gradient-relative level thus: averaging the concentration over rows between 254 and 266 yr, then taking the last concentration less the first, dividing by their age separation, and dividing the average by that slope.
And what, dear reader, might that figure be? -610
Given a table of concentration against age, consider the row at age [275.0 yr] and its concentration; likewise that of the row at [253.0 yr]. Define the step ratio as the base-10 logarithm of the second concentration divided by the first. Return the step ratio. 0.17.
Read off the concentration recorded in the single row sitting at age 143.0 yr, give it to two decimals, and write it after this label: 87.96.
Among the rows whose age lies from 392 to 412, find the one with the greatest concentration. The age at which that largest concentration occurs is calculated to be 409.0 yr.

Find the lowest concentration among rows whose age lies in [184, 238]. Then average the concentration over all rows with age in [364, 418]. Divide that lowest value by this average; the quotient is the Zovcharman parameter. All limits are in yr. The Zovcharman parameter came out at 0.91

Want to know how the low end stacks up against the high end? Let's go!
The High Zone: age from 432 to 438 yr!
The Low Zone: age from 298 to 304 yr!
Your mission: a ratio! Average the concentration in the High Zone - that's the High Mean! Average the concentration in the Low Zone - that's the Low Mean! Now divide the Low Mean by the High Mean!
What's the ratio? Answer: 1.10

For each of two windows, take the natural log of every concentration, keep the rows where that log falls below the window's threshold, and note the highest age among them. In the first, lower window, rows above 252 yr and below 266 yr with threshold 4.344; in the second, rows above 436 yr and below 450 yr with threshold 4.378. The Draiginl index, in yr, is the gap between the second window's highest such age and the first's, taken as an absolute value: 184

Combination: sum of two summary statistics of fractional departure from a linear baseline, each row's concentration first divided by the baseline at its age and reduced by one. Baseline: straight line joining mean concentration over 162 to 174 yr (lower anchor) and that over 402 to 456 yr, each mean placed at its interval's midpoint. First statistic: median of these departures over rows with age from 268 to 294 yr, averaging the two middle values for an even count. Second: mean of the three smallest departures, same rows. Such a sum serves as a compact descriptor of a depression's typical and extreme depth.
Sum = -0.51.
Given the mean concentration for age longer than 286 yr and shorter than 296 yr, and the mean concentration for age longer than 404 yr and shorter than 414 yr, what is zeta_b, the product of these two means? 6224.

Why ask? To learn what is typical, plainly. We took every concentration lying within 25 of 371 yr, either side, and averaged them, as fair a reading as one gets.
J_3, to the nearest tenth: 79.8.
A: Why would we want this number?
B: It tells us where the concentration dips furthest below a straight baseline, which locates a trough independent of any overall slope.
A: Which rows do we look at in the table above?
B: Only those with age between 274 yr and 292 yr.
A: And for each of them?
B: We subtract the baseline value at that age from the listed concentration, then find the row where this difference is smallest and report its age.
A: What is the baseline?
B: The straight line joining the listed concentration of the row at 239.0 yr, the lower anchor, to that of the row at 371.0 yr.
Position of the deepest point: 277.0 yr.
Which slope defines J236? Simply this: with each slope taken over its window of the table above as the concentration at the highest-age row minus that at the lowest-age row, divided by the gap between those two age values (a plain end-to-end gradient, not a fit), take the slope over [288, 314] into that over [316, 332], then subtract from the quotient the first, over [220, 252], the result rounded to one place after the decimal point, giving 2.6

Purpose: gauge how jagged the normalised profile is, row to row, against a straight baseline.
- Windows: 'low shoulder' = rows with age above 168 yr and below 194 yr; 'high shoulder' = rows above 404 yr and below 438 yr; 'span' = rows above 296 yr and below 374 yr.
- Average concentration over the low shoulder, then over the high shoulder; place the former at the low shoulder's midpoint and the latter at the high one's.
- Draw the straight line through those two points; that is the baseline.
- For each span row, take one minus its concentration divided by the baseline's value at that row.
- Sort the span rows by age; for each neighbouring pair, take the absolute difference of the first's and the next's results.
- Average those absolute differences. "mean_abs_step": 0.038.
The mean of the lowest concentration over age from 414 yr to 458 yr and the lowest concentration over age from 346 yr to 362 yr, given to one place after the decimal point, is 71.4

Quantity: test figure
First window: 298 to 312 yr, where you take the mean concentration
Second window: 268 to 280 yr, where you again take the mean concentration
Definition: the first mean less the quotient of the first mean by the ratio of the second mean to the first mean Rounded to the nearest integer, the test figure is -28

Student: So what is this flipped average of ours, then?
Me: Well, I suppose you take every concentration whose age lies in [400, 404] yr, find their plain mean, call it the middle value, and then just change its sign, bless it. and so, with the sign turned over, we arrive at -76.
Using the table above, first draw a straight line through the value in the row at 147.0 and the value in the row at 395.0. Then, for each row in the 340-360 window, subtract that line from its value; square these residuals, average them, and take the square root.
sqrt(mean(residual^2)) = 2.4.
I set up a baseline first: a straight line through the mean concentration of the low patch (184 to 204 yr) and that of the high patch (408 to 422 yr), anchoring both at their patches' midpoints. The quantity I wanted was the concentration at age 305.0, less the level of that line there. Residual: -2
